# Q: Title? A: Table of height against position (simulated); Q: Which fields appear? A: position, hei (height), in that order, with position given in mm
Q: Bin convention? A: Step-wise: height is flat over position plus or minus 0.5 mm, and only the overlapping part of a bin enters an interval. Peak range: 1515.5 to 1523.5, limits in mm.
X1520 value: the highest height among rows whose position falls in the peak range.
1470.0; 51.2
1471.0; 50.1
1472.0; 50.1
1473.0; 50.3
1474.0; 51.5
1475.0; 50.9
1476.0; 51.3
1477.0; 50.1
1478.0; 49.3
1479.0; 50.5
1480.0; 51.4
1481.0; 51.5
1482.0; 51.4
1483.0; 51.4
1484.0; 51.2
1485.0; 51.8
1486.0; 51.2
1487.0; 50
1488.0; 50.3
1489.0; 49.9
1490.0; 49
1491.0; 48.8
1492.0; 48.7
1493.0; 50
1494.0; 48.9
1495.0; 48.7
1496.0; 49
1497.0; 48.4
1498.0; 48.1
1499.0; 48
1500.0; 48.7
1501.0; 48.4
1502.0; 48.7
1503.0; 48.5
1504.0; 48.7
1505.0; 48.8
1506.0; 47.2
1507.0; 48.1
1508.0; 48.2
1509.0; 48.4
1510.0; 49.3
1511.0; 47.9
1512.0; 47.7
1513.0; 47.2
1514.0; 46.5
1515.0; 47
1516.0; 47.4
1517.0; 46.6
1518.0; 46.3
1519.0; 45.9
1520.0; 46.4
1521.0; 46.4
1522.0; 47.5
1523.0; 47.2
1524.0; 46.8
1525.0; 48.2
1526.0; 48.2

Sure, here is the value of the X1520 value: 47.5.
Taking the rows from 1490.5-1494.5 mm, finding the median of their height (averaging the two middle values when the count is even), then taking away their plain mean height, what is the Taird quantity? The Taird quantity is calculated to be -0.25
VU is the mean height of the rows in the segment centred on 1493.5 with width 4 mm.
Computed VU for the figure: 49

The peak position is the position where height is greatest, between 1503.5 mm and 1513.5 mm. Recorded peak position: 1510.0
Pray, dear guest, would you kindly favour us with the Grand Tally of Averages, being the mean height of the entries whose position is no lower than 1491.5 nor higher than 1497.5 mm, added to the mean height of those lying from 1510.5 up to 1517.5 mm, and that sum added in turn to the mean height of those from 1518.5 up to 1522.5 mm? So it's 143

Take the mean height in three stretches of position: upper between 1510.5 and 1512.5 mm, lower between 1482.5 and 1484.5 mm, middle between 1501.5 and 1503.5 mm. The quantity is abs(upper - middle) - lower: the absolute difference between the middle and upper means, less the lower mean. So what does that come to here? -50.5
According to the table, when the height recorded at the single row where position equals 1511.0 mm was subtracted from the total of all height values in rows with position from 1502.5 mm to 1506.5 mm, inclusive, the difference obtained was 145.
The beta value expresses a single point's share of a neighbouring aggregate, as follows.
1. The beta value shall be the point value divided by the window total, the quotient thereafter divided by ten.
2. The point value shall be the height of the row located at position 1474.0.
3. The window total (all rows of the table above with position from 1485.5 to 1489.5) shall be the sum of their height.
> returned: 0.026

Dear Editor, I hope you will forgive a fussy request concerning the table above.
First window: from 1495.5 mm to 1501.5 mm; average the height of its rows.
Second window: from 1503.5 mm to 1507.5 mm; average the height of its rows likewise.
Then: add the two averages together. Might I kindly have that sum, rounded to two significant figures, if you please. 97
